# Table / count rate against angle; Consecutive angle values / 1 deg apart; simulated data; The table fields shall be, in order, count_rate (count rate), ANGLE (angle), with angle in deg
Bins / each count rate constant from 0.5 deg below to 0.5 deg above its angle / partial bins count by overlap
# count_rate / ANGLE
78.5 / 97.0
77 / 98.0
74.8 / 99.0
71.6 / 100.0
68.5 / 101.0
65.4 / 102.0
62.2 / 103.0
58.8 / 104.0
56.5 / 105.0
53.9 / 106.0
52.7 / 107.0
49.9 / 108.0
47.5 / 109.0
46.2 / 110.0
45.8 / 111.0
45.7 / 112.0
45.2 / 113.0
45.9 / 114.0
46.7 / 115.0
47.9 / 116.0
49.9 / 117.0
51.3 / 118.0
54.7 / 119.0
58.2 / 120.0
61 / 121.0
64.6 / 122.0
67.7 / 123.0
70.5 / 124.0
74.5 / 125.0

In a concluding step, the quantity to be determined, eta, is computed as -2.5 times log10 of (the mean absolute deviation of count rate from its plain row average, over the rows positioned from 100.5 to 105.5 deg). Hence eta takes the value -1.4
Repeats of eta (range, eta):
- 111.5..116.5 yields 0.2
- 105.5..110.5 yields -1.0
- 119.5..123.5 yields -1.3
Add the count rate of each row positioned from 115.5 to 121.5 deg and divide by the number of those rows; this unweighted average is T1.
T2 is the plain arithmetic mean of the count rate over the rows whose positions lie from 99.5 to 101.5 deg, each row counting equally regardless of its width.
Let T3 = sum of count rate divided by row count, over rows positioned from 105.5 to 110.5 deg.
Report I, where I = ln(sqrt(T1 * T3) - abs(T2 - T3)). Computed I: 3.46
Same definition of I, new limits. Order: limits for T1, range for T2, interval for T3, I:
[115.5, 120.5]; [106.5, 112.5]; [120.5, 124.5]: 3.71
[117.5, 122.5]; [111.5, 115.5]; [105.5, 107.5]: 3.87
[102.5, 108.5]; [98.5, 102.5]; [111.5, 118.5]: 3.36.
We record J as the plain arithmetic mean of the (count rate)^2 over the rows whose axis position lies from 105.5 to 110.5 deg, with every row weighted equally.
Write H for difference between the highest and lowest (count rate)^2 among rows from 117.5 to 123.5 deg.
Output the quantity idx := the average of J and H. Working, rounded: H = 1952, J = 2513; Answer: 2232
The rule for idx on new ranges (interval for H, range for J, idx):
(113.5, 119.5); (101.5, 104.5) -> 2377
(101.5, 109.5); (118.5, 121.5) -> 2694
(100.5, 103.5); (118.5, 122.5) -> 2196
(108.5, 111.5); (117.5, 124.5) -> 1969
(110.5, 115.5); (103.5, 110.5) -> 1441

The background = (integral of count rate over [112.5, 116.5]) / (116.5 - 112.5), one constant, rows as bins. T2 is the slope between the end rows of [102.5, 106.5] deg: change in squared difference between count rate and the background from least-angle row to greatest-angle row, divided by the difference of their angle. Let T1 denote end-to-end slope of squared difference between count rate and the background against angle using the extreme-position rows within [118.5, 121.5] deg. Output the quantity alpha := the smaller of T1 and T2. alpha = -64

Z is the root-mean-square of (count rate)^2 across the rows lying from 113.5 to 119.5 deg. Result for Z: 2468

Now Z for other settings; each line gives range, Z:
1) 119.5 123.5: 3992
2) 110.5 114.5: 2084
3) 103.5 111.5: 2705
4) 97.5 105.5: 4612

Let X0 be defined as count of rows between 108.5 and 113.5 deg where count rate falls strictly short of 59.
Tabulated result 5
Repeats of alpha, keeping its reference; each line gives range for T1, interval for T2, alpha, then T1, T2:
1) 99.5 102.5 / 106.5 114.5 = -137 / -137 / -6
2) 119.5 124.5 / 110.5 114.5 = 0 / 110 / 0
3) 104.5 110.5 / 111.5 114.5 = -20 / -20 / 0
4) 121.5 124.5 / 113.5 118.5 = 6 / 125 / 6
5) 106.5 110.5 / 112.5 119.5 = -13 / -13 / 11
